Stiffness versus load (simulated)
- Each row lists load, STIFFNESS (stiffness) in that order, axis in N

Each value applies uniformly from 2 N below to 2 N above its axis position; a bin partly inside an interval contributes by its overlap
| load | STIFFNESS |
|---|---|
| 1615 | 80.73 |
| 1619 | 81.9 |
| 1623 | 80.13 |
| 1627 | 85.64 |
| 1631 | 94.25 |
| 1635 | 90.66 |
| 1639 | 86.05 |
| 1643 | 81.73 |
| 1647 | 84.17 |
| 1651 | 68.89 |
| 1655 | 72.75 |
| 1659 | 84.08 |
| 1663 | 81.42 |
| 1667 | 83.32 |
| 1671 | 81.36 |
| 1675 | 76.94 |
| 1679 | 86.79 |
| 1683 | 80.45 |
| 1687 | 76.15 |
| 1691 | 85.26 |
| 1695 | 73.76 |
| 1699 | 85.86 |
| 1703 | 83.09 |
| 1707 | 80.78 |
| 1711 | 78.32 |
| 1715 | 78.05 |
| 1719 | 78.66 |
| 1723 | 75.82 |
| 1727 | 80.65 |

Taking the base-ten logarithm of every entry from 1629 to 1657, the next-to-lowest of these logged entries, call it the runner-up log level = 1.86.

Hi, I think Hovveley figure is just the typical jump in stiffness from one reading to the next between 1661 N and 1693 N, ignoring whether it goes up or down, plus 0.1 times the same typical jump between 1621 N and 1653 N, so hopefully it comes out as 6.05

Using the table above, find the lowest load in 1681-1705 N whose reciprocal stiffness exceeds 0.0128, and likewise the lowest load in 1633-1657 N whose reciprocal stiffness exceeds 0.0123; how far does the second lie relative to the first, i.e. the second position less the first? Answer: -36 N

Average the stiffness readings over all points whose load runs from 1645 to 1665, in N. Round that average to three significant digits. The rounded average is 78.3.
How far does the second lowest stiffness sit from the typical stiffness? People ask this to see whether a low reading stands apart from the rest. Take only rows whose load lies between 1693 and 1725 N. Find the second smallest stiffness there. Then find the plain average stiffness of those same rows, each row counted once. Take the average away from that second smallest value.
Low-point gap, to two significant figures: -3.5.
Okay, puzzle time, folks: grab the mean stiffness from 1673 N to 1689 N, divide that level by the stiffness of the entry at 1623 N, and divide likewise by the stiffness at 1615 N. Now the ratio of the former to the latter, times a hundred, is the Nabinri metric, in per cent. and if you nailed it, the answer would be 101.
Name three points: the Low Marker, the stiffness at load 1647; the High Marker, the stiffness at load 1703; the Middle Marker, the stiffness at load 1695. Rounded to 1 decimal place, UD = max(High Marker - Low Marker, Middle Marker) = 73.8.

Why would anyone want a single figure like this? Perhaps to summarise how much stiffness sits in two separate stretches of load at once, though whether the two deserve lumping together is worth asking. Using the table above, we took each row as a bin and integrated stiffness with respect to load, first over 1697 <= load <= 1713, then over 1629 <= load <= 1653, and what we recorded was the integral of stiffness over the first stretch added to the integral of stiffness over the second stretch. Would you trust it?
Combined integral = 3335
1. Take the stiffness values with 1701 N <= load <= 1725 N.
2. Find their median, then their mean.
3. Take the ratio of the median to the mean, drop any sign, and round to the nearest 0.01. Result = 0.99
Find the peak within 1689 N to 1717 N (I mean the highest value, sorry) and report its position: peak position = 1699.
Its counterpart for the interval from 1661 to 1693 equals 1679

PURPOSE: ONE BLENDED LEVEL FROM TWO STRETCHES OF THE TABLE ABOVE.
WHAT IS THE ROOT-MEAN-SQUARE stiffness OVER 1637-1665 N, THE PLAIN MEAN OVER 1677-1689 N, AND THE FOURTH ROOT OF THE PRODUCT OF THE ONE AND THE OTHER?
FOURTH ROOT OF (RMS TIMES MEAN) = 8.98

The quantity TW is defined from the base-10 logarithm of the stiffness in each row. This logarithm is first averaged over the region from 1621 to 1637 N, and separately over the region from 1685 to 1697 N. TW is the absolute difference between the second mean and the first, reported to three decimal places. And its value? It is 0.049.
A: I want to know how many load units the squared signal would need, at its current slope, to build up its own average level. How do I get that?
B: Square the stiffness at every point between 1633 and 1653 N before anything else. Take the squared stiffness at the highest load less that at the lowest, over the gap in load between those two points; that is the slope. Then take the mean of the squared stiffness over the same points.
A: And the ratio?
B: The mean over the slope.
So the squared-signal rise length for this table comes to -31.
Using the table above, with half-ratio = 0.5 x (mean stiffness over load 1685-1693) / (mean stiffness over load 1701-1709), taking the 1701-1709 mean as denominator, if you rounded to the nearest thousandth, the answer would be 0.492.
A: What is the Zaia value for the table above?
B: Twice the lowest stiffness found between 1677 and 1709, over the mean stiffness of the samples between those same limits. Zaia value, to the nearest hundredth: 1.81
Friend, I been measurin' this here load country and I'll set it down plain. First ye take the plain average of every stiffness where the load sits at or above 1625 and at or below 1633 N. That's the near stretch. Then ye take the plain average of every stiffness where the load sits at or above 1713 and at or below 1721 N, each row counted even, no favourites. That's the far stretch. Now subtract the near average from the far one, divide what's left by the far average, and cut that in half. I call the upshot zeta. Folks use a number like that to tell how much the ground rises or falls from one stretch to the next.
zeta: -0.074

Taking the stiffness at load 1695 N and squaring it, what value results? 5441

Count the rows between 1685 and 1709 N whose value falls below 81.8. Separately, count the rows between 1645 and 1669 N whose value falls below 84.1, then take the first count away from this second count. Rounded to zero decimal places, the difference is 2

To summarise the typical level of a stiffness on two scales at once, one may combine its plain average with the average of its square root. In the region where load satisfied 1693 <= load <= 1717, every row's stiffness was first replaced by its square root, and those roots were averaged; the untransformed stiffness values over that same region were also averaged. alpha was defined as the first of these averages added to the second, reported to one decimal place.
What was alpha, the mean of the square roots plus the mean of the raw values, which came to 88.9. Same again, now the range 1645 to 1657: 83.9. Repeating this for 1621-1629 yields 92.0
